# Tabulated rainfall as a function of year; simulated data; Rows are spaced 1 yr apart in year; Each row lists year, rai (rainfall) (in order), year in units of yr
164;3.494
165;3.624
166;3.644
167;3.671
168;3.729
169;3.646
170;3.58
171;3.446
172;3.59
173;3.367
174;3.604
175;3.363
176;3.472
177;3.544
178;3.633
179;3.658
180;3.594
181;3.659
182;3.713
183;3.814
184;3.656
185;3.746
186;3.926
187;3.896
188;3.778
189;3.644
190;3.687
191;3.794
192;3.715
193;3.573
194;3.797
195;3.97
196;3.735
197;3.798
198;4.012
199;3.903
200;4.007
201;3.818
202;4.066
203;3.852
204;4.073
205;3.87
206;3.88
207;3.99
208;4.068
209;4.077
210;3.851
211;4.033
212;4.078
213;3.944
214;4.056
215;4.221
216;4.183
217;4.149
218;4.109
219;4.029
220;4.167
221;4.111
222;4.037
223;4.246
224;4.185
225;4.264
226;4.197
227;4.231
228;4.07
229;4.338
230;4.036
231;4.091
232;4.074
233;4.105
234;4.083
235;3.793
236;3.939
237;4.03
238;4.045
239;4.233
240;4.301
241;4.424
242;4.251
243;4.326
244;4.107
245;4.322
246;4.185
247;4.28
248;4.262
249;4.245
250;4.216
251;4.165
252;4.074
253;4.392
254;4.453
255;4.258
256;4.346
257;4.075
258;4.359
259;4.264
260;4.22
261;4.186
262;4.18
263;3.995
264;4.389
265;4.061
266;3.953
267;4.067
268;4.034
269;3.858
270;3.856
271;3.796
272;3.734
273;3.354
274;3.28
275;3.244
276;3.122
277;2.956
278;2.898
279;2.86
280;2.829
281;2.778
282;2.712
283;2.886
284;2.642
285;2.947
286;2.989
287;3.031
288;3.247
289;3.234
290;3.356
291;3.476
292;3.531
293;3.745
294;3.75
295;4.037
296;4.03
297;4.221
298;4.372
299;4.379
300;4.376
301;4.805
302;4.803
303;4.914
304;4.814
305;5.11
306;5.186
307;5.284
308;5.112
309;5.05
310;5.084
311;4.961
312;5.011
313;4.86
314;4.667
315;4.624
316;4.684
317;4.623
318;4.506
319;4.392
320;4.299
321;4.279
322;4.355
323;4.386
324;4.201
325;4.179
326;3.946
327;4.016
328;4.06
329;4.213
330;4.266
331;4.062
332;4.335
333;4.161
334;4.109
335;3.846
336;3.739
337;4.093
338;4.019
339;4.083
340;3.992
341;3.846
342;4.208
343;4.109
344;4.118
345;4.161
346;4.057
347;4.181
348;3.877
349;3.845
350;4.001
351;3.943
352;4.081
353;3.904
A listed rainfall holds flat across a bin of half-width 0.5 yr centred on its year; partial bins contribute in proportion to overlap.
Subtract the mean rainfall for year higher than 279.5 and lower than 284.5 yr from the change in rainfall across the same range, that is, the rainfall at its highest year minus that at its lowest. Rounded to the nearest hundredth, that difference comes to -2.96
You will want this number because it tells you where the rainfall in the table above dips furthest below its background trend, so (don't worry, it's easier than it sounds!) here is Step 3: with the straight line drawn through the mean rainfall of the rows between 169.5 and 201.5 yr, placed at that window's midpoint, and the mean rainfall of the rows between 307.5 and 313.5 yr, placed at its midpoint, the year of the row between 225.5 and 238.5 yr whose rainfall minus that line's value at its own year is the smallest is 235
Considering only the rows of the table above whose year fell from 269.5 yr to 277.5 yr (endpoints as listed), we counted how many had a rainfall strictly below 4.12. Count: 8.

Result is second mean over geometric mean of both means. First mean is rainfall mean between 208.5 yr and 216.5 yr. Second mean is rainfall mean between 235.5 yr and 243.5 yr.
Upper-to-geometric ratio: 1.02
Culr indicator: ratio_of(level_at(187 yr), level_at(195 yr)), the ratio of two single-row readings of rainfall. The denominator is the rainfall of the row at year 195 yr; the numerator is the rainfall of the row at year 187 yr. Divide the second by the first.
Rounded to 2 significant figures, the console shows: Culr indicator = 0.98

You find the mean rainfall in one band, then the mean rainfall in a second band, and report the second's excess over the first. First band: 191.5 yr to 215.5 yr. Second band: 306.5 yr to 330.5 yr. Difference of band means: 0.6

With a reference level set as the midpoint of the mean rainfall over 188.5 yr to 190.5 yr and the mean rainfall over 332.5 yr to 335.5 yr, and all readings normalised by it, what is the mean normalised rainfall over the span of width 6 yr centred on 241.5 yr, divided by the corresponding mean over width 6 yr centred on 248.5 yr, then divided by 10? 0.101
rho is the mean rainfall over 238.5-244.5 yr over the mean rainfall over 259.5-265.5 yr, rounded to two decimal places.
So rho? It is 1.02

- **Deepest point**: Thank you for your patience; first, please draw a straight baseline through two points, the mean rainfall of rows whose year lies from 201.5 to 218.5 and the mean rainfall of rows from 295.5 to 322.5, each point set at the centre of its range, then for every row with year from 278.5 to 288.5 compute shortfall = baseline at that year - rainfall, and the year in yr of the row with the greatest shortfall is 284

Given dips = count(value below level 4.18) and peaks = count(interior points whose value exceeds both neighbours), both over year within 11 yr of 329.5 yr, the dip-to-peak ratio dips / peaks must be 2.6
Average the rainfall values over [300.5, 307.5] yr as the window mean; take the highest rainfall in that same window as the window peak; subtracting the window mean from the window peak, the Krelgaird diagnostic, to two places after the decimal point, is 0.30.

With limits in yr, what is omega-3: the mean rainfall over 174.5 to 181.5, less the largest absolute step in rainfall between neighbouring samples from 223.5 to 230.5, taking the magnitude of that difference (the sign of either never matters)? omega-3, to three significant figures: 3.26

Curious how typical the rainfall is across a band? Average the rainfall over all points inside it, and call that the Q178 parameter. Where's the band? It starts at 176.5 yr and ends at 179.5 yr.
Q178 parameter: 3.6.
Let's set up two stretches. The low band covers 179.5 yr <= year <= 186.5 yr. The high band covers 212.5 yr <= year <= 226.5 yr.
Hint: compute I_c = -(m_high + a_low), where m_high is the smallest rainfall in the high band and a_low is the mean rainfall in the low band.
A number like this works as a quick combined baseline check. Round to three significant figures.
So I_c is -7.67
